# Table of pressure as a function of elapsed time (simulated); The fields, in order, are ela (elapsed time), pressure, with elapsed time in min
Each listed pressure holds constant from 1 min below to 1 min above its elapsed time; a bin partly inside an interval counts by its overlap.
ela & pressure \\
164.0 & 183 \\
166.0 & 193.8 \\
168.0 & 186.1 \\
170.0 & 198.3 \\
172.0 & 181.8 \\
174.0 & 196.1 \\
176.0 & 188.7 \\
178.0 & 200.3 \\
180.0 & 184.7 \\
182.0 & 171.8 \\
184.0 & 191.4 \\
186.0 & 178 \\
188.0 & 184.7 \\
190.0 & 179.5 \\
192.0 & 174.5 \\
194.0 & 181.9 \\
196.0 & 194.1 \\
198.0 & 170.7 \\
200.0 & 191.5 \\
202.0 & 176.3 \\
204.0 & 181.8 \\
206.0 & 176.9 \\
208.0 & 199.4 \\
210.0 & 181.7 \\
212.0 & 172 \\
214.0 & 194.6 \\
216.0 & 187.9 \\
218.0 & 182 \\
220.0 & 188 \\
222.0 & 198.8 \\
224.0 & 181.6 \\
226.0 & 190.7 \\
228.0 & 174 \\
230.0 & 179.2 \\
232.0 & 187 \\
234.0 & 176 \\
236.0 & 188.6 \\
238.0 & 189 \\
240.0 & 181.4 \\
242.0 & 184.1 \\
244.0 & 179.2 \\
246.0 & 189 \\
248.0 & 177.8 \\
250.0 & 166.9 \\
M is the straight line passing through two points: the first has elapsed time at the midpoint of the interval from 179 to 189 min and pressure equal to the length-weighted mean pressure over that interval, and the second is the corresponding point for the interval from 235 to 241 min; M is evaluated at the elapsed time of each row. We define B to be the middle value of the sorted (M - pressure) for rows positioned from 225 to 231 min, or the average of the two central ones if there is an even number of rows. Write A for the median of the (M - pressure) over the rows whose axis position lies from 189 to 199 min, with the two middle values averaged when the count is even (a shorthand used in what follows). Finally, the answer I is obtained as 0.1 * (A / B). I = 0.05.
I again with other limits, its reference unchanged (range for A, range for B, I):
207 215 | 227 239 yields -0.14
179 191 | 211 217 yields -0.01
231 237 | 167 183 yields 0.02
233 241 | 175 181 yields -0.02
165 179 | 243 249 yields -0.17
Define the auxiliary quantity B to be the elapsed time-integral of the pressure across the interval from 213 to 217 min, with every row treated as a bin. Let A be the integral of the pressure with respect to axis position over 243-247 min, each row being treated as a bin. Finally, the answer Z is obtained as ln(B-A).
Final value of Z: 3.4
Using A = 736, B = 765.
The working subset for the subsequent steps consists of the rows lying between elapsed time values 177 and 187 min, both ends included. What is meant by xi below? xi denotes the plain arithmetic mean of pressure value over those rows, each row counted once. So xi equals 185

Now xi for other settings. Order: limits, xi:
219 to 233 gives 186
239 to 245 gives 182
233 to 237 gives 182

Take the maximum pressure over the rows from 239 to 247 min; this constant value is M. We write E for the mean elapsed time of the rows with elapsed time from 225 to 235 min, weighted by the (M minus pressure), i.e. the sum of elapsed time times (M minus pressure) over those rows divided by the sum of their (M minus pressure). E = 230.9 min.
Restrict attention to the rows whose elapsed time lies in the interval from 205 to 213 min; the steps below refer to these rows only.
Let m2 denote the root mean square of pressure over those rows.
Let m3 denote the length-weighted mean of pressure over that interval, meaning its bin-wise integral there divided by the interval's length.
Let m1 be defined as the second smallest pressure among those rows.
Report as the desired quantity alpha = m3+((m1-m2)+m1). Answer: 353.5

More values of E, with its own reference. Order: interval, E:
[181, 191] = 185.6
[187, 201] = 193.0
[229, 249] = 239.1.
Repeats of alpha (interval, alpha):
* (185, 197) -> 355.9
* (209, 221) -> 363.3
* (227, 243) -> 351.9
